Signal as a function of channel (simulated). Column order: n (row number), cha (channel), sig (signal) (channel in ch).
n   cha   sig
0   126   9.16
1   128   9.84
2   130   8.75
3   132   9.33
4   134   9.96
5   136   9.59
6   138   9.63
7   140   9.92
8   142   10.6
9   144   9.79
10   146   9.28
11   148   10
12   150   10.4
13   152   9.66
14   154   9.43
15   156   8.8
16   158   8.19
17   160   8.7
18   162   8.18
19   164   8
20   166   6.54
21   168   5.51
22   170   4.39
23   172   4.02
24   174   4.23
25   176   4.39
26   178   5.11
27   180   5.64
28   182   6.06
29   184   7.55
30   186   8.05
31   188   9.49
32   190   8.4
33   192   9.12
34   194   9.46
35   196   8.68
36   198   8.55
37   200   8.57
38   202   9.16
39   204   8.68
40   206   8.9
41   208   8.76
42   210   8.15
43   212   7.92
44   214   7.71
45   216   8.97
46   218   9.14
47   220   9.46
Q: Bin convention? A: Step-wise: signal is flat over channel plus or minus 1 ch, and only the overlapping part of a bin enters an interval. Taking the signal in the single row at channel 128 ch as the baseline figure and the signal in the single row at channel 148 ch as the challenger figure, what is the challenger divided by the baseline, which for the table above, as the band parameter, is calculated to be 1.02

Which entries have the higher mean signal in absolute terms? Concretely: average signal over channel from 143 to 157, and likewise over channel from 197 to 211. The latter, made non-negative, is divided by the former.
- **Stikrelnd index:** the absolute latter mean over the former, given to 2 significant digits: 0.90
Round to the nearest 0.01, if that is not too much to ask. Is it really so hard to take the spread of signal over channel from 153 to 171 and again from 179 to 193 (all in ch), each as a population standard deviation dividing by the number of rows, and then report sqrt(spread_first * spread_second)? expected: 1.46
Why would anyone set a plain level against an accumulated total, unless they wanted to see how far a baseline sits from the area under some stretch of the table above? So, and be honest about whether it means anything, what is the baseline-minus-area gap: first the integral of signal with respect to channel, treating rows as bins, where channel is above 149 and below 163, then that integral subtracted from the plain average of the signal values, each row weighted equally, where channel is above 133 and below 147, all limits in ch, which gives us -117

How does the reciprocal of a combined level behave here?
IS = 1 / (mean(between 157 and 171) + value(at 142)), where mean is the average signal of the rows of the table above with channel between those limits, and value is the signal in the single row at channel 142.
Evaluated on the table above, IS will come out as 0.057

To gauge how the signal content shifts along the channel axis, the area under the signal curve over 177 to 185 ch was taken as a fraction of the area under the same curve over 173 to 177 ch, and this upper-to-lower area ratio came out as 2.8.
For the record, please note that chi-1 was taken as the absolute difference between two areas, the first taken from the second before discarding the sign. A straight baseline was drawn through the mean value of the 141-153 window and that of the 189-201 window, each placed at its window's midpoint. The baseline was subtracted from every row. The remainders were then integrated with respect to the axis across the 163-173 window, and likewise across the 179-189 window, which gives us 21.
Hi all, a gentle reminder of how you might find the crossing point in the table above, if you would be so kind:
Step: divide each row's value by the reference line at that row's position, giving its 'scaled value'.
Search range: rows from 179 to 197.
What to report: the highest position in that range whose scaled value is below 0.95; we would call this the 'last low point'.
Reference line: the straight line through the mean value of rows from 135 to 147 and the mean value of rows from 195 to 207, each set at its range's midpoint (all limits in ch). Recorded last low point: 190 ch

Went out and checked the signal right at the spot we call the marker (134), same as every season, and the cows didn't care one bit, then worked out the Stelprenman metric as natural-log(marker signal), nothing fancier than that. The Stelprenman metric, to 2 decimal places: 2.30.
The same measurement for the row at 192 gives 2.21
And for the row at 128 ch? 2.29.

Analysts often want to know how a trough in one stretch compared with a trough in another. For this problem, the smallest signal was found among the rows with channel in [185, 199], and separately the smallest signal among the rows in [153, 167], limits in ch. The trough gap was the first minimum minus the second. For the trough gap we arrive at 1.5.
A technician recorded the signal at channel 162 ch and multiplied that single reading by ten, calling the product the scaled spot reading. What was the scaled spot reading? 82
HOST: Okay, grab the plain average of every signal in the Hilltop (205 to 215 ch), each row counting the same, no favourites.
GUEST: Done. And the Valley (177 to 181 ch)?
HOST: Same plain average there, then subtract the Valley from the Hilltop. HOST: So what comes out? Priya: 2.9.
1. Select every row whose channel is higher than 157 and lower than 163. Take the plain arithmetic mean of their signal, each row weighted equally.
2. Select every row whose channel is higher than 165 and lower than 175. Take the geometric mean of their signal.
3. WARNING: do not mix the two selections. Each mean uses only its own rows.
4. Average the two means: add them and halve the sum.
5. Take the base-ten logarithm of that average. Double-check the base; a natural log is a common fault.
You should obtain 0.82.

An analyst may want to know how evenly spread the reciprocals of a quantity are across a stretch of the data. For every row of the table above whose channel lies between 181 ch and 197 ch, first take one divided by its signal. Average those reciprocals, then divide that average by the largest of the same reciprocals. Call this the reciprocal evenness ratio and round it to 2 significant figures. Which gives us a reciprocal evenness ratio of 0.74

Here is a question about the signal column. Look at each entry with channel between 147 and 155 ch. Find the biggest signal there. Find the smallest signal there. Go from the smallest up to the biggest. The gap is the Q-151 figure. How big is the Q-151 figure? 1.0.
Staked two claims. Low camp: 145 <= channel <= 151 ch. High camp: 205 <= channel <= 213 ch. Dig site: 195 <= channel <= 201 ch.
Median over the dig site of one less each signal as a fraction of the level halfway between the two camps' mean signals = 0.06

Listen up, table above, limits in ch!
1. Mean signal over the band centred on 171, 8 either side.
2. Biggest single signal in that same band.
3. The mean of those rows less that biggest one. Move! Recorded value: -2.7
